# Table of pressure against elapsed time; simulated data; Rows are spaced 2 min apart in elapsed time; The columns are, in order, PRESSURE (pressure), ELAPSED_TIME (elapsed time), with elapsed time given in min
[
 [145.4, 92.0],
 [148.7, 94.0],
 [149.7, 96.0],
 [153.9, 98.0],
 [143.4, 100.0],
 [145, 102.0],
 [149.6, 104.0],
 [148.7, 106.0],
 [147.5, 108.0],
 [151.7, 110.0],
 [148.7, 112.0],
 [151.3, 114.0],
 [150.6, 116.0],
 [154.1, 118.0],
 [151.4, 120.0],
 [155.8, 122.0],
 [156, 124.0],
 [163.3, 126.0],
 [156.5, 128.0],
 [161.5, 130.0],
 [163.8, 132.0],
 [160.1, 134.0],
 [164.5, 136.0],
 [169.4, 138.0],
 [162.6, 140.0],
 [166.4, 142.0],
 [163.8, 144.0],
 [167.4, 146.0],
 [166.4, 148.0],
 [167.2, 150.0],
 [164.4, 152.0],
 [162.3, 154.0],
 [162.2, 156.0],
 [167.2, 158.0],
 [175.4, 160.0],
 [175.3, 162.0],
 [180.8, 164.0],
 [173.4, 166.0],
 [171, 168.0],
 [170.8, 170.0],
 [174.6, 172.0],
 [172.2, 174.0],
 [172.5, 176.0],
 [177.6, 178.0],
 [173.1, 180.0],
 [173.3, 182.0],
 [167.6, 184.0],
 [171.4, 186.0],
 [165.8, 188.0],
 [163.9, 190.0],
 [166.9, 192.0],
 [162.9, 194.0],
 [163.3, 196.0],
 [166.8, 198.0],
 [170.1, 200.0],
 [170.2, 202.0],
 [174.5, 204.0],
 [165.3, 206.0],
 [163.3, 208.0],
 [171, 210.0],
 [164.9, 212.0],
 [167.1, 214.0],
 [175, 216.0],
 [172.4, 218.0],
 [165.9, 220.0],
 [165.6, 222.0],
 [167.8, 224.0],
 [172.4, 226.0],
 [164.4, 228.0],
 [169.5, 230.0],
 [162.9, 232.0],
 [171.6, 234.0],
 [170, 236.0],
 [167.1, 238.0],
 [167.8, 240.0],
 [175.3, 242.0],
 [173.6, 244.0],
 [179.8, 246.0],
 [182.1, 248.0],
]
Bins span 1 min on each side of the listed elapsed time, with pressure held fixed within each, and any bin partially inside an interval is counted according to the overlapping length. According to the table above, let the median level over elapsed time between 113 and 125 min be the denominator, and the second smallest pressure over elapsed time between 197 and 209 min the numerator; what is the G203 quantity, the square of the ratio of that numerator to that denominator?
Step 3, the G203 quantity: 1.17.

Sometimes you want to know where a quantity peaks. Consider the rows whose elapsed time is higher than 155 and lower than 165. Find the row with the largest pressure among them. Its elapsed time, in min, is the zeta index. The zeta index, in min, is 164.0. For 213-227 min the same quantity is 216.0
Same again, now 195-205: 204.0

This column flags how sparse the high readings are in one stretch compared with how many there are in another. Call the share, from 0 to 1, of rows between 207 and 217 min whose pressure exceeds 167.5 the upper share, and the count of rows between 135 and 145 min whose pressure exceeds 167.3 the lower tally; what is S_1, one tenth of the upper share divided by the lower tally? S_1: 0.040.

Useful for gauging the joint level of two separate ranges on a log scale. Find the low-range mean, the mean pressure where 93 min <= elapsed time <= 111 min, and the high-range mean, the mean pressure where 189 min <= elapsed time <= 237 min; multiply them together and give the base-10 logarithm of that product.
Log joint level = 4.40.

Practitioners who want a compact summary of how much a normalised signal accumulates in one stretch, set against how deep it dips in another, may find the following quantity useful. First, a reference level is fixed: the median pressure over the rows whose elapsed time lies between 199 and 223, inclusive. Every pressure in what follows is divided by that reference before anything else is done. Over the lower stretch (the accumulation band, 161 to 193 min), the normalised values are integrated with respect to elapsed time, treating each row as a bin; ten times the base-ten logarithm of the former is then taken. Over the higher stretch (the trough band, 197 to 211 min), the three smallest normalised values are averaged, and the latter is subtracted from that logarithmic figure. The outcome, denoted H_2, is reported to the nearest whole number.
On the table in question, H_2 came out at 14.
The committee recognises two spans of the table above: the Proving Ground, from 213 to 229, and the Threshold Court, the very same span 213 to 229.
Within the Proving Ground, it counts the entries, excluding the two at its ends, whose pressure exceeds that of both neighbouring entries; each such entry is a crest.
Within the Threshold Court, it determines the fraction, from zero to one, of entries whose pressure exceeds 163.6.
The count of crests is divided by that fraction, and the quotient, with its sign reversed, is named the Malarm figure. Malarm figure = -2.0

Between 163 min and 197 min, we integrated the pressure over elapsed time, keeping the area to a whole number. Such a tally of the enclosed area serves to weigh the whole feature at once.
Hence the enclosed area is 5802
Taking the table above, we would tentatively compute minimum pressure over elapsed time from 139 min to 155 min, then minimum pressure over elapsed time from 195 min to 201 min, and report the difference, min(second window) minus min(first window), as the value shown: 1.0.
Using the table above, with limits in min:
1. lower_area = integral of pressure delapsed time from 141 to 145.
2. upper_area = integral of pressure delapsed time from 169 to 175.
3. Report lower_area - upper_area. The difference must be -375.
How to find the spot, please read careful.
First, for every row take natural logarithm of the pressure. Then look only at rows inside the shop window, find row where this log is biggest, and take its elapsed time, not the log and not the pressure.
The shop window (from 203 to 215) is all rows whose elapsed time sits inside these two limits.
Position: 204.0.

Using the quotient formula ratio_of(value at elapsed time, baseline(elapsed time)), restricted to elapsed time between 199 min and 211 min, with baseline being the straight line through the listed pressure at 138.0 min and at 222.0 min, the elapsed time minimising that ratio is 208.0 min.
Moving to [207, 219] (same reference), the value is 208.0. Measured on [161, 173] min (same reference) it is 170.0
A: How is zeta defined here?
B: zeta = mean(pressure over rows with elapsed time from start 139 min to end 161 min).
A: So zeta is 166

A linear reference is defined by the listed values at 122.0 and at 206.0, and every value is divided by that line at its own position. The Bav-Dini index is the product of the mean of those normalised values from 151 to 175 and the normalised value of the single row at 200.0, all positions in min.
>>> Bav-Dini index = 1.10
